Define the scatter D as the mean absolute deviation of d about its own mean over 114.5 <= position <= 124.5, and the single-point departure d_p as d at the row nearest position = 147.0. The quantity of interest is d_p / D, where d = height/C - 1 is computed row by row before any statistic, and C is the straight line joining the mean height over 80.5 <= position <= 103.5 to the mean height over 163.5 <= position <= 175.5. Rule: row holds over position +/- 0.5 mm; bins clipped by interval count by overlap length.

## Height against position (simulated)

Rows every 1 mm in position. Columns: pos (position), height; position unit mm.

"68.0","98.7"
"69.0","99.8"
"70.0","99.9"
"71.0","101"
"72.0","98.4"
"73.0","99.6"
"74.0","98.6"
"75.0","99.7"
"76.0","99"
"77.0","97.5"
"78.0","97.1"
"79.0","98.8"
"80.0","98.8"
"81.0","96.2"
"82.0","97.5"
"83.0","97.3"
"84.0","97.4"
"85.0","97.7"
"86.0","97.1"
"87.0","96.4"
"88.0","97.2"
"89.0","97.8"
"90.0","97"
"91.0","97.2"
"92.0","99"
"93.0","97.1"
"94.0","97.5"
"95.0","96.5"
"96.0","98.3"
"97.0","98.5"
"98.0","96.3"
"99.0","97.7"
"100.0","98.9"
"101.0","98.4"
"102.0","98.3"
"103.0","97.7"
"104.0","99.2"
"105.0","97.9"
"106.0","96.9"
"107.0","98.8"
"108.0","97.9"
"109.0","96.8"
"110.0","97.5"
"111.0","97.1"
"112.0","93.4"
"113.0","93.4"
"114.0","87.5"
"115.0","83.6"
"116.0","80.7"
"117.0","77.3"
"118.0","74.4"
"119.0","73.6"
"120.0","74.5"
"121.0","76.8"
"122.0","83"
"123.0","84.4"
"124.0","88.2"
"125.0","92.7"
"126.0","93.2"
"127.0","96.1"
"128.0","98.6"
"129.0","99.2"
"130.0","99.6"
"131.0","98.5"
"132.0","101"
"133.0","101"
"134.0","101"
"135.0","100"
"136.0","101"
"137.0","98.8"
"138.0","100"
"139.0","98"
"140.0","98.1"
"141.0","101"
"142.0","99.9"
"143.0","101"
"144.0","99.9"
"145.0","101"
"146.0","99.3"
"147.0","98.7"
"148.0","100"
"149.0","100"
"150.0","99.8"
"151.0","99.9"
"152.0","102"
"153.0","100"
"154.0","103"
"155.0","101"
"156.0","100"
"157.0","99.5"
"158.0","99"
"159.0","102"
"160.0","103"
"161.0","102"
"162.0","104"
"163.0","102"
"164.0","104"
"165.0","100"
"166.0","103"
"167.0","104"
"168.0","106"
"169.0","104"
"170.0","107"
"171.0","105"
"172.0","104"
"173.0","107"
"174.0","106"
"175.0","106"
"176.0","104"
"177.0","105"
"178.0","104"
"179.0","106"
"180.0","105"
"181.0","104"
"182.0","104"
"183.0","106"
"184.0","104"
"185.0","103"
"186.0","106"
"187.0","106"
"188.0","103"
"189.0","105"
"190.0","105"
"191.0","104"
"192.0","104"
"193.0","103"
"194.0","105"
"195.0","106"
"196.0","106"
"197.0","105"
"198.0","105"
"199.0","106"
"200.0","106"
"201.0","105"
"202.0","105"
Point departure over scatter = -0.88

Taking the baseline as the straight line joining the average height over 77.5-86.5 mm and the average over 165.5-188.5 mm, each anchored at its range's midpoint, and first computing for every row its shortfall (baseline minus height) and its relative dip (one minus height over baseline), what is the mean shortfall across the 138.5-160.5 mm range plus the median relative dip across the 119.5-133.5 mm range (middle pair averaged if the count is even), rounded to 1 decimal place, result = 2.5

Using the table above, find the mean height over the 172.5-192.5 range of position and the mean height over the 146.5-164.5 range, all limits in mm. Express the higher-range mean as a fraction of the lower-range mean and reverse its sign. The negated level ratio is -1.04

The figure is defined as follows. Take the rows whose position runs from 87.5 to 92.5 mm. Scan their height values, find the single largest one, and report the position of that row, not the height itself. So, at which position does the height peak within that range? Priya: 92.0 mm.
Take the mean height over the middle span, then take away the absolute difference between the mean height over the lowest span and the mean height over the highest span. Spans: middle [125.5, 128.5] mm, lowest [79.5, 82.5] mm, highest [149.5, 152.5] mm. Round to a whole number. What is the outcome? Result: 93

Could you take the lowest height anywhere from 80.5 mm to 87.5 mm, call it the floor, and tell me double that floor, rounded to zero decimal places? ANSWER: 192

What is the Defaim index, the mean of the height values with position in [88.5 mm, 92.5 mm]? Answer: 98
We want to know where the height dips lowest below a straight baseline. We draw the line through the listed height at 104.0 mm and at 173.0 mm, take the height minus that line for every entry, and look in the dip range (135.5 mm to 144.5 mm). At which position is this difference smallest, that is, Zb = 140.0 mm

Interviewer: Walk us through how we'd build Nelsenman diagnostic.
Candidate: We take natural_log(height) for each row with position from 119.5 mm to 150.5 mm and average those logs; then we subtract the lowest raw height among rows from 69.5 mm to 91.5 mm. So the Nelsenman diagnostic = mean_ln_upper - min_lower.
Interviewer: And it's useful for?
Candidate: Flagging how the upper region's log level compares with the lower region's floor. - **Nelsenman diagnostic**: -92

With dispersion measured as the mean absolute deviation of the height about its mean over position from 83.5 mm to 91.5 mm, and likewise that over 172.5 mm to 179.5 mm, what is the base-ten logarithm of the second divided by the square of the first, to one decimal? 1.0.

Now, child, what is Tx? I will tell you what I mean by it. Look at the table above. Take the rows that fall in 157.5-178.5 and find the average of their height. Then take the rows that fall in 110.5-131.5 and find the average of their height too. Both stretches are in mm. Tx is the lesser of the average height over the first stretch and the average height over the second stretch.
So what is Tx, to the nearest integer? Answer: 88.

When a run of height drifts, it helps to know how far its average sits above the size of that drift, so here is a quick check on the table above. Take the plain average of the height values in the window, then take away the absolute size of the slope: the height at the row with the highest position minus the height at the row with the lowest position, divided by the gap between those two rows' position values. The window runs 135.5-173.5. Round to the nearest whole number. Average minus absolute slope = 101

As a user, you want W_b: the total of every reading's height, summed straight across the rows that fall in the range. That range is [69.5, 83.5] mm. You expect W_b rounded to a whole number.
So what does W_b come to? 1379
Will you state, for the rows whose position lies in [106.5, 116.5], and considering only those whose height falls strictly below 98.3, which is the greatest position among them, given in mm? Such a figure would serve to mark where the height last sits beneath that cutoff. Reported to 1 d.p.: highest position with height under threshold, 116.0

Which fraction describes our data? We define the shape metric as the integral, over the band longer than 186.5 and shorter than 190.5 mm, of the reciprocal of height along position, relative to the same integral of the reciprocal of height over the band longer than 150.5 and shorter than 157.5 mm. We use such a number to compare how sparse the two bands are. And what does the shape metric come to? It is 0.55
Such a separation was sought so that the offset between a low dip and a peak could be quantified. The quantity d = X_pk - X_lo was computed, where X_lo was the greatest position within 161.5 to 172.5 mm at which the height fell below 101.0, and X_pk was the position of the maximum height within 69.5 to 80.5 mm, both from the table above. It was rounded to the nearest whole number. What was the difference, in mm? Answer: -94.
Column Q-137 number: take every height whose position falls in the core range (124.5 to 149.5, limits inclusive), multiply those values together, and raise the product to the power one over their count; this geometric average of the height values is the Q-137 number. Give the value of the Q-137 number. 99.1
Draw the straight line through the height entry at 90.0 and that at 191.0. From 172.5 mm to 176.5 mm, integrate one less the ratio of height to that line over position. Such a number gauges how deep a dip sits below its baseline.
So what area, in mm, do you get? -0.11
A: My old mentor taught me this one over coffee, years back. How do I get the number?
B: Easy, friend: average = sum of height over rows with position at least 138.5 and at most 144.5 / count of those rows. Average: 100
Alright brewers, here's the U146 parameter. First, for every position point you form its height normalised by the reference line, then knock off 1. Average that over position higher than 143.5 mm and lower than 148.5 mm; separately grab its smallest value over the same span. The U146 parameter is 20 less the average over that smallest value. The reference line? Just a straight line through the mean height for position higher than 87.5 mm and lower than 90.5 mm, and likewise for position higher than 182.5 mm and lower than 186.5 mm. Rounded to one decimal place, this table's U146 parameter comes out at 19.4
